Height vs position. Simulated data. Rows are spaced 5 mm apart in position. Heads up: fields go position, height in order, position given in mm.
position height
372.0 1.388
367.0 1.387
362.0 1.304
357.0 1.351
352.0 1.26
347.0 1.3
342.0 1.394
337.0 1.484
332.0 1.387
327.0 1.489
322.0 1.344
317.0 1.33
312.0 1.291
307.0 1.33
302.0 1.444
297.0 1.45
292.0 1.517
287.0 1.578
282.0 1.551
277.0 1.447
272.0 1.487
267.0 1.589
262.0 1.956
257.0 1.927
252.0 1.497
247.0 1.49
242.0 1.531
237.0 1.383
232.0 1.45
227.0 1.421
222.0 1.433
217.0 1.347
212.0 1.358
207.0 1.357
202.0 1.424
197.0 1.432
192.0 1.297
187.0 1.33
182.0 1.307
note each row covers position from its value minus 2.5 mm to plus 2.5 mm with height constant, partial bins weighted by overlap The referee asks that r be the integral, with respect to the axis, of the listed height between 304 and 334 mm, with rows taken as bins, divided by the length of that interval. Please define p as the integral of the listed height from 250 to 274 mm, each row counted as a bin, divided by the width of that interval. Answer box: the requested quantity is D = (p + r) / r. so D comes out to 2.25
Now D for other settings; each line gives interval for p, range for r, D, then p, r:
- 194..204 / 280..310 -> 1.96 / 1.42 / 1.47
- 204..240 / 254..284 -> 1.84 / 1.40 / 1.66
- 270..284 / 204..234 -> 2.07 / 1.49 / 1.39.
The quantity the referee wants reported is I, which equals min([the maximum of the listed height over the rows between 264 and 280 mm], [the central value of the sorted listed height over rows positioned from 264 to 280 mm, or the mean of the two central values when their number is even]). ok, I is 1.49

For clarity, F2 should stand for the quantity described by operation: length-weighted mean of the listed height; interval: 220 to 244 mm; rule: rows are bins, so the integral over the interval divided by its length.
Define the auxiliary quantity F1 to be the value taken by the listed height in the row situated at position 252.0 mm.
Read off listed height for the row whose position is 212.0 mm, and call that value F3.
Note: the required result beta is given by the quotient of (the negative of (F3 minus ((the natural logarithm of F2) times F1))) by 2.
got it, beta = -0.41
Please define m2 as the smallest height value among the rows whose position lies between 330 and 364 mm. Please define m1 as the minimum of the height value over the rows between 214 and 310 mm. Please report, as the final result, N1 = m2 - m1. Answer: -0.07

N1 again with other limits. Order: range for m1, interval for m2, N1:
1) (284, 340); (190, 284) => 0.01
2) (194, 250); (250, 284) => 0.10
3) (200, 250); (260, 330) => -0.06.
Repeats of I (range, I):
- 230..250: 1.47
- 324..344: 1.44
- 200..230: 1.39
